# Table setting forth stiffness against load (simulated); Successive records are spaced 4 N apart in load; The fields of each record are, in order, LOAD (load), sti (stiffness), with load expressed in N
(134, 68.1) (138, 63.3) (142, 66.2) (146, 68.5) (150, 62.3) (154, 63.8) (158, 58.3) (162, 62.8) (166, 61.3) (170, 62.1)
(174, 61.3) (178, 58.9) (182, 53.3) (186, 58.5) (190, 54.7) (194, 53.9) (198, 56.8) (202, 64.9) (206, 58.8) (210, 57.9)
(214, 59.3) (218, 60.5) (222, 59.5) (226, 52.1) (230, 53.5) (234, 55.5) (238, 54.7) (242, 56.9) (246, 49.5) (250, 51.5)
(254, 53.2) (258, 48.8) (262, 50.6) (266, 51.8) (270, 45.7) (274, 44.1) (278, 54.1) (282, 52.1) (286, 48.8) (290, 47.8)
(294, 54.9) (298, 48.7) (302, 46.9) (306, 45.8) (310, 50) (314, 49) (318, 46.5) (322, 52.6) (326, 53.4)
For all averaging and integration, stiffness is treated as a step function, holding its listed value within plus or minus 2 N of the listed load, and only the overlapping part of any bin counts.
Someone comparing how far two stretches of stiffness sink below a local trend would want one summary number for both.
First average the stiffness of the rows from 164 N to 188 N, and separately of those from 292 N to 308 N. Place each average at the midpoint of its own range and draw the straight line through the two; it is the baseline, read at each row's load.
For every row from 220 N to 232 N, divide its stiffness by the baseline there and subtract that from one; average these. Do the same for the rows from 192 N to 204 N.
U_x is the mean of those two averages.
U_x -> -0.009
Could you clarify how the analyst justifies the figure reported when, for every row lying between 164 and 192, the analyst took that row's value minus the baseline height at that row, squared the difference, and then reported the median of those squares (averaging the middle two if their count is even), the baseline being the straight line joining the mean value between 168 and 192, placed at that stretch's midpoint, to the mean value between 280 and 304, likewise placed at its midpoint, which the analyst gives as 7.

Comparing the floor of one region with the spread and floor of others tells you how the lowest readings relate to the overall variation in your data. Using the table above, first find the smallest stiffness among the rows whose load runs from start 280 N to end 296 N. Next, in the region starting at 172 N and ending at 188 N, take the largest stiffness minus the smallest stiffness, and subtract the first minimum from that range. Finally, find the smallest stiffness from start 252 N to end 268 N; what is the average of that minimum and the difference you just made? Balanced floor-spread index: 4.5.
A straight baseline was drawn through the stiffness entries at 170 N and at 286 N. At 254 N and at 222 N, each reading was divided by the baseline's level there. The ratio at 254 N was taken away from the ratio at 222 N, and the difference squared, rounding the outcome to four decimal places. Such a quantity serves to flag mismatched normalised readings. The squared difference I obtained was 0.0021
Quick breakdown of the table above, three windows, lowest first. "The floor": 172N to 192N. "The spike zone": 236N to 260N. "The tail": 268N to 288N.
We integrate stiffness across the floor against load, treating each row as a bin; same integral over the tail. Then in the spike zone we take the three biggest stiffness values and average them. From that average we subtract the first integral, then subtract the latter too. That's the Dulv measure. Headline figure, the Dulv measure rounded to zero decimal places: -2071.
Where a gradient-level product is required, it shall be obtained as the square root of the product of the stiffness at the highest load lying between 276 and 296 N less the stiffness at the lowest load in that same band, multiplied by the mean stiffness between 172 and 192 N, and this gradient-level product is 6.8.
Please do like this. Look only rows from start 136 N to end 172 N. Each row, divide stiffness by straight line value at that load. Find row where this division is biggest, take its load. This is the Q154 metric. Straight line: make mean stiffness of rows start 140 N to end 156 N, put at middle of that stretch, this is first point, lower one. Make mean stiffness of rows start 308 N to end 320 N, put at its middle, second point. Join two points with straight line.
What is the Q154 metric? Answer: 146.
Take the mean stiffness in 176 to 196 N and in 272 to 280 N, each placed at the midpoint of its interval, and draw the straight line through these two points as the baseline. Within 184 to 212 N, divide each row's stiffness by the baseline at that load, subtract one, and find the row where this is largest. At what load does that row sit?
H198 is 202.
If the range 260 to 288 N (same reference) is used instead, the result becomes 278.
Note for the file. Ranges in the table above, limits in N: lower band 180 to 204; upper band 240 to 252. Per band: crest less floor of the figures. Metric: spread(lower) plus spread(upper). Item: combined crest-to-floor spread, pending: 19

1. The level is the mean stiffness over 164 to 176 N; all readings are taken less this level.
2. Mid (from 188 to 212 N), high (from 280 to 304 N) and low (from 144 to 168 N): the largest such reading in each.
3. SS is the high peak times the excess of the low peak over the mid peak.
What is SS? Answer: -24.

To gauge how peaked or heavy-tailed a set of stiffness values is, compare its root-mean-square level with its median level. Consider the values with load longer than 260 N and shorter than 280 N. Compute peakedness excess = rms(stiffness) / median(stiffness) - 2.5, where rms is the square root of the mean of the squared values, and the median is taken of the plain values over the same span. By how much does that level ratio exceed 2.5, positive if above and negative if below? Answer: -1.52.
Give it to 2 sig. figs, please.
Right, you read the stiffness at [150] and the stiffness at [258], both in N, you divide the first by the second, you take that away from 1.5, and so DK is 0.22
